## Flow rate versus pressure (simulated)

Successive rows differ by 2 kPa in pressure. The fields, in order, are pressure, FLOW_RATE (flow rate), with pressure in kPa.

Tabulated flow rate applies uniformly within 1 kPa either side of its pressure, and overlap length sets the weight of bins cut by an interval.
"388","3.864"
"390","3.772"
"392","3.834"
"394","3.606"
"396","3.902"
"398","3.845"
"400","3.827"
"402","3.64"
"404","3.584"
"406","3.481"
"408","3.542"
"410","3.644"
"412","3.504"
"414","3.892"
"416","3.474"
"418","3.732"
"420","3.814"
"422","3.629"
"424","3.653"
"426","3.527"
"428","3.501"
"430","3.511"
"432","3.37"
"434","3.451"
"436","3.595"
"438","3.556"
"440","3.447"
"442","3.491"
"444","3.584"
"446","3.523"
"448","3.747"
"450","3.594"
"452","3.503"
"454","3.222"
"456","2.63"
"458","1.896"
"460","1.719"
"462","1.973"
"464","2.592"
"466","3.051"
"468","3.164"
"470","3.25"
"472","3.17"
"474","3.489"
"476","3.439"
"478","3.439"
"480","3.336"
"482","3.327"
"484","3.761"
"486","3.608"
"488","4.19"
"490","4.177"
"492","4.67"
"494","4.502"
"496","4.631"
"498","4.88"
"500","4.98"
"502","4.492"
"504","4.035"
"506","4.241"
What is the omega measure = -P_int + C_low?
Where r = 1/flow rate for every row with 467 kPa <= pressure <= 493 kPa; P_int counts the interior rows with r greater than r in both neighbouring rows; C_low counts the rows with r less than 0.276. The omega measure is 0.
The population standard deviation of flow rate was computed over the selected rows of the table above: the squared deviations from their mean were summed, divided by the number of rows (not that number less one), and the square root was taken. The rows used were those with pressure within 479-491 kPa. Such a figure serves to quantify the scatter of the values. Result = 0.35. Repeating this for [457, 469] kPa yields 0.57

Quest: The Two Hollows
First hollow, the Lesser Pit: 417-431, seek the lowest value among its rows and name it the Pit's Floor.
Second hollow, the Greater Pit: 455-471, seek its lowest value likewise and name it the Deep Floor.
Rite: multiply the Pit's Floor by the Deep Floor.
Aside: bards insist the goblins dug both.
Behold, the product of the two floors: 6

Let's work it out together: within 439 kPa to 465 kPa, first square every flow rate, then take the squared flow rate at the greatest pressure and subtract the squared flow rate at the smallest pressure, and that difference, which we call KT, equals -5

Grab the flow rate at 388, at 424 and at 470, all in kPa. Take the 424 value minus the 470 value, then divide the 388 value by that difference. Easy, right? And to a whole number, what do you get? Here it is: 10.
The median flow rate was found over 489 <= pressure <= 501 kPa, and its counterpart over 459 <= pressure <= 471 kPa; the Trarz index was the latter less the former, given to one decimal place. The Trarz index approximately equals -1.8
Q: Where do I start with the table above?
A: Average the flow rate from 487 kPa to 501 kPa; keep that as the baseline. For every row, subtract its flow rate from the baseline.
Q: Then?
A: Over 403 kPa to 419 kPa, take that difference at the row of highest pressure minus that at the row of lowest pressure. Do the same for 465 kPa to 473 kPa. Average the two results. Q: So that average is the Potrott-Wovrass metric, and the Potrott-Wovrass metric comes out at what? -0.13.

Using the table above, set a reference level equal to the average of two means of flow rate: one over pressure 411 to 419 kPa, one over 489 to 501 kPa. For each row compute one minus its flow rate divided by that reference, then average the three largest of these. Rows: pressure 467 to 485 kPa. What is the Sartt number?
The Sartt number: 0.229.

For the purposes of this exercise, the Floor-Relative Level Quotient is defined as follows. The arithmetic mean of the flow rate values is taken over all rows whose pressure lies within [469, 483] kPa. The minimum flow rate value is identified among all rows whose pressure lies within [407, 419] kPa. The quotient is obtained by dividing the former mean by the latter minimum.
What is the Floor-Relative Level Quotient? 0.96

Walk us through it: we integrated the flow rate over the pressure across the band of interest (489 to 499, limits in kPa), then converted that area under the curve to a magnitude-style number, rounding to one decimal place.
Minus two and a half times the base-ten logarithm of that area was -4.2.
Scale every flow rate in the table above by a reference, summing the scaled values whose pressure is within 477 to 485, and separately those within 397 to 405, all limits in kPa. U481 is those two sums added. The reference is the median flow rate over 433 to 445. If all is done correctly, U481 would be 8.2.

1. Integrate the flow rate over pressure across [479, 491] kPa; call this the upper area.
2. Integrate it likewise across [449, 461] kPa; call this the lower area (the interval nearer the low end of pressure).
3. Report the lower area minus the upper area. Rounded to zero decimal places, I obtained -12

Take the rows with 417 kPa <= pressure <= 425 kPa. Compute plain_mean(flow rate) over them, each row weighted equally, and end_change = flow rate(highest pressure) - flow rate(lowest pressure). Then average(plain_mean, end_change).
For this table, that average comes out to 1.81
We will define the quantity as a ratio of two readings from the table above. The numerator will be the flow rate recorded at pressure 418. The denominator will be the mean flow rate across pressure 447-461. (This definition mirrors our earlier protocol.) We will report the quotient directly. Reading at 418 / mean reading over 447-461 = 1.29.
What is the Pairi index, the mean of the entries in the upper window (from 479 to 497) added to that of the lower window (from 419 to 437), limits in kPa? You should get 7.6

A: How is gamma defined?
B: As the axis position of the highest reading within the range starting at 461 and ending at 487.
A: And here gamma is 484 kPa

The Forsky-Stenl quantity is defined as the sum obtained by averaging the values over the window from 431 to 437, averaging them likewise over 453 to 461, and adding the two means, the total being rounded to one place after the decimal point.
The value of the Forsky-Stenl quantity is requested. 5.8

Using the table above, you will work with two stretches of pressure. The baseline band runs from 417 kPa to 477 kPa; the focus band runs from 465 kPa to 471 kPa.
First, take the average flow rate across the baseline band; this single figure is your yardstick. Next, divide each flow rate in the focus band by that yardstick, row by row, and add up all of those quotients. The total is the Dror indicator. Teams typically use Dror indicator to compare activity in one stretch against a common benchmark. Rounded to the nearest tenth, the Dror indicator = 2.9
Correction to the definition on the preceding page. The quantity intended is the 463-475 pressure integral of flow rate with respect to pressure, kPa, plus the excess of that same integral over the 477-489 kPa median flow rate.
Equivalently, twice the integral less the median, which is 71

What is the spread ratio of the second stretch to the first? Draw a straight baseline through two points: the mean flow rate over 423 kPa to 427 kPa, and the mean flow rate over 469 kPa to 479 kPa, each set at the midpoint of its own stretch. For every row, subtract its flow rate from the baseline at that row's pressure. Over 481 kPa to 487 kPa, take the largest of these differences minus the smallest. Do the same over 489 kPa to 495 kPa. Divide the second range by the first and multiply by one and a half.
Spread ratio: 1.7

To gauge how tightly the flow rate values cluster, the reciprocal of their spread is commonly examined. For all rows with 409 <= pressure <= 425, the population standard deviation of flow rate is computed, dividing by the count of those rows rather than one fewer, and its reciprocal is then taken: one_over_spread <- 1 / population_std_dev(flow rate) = 7.5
